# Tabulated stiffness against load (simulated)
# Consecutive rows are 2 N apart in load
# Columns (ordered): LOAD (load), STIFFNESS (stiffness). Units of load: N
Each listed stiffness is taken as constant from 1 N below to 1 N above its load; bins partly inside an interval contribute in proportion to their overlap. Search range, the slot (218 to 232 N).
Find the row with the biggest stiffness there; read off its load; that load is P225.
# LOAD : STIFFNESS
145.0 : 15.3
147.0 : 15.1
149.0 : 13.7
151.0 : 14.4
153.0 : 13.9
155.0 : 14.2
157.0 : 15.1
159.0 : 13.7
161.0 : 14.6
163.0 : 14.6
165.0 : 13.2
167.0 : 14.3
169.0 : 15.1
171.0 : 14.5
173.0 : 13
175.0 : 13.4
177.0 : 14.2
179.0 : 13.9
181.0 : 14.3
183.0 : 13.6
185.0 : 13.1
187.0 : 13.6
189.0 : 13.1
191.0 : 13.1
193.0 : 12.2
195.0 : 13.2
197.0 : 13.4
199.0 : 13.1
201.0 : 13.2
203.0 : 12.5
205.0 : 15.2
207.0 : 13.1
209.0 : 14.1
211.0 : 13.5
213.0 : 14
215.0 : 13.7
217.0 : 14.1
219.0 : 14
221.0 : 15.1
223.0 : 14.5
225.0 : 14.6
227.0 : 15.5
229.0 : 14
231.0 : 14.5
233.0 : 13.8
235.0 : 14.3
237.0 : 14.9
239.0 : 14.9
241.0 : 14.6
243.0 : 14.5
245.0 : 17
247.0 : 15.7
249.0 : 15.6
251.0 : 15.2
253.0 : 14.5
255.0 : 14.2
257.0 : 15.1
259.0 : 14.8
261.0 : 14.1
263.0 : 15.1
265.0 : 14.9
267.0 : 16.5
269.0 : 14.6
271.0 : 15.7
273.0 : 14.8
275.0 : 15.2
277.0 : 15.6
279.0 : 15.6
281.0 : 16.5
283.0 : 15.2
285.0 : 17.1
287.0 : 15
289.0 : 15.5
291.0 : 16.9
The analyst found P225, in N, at 227.0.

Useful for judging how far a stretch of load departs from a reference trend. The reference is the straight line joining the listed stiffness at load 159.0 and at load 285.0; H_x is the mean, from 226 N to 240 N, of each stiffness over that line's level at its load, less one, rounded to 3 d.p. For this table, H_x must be -0.073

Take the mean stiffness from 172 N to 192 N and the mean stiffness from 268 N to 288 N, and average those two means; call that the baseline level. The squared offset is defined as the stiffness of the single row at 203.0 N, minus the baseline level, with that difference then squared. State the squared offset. 4.1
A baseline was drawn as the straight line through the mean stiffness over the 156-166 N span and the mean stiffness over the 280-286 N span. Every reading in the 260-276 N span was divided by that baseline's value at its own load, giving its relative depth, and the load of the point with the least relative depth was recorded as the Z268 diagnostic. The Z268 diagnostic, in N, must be 261.0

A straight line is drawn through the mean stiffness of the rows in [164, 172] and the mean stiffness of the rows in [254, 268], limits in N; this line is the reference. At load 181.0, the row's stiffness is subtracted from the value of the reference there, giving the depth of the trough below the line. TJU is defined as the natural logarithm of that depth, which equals -2.7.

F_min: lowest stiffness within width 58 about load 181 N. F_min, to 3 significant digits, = 12.2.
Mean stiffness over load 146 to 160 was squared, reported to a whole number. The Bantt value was 204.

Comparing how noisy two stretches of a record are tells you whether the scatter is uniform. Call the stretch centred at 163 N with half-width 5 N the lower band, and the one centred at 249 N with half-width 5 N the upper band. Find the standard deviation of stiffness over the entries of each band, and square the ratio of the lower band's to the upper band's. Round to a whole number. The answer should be 0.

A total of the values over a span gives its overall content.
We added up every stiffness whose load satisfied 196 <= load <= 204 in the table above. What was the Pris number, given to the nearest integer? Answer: 52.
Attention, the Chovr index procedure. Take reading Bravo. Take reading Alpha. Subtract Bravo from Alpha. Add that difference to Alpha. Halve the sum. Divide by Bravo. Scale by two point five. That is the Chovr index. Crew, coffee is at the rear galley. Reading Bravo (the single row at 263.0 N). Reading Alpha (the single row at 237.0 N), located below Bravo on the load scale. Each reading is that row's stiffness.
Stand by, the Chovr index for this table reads 1.22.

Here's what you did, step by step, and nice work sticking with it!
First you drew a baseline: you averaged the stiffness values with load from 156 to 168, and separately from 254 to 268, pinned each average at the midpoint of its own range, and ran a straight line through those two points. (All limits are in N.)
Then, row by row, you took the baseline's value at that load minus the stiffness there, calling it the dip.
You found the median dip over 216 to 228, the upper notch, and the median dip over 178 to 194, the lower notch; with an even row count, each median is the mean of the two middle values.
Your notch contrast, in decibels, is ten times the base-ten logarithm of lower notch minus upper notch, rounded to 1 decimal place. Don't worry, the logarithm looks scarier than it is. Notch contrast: -0.3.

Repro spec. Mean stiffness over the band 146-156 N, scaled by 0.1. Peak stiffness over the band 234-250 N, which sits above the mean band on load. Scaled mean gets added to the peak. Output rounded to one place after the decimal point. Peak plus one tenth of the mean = 18.4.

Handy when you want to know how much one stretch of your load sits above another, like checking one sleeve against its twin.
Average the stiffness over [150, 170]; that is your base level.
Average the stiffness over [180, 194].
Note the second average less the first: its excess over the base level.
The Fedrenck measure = -1.02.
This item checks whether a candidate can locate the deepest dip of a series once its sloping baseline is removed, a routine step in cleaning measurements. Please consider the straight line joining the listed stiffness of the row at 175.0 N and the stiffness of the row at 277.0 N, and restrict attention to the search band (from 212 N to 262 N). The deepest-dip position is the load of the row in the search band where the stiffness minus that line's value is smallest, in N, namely 261.0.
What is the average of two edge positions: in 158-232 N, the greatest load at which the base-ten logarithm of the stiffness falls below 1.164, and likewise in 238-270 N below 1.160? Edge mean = 246 N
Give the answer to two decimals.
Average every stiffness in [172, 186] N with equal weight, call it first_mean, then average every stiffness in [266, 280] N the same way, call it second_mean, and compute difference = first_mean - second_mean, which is -1.79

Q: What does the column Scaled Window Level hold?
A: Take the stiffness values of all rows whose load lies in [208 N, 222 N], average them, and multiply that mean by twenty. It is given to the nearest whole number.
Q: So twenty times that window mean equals 281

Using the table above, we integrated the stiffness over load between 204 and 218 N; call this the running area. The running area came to 195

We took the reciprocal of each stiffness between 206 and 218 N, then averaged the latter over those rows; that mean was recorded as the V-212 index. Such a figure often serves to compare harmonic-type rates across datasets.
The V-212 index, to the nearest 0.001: 0.073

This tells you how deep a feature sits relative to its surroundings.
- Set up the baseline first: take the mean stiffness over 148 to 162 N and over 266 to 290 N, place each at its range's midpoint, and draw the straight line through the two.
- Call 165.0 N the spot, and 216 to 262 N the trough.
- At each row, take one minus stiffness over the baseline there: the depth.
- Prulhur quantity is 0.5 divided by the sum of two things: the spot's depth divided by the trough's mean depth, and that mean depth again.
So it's 0.17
